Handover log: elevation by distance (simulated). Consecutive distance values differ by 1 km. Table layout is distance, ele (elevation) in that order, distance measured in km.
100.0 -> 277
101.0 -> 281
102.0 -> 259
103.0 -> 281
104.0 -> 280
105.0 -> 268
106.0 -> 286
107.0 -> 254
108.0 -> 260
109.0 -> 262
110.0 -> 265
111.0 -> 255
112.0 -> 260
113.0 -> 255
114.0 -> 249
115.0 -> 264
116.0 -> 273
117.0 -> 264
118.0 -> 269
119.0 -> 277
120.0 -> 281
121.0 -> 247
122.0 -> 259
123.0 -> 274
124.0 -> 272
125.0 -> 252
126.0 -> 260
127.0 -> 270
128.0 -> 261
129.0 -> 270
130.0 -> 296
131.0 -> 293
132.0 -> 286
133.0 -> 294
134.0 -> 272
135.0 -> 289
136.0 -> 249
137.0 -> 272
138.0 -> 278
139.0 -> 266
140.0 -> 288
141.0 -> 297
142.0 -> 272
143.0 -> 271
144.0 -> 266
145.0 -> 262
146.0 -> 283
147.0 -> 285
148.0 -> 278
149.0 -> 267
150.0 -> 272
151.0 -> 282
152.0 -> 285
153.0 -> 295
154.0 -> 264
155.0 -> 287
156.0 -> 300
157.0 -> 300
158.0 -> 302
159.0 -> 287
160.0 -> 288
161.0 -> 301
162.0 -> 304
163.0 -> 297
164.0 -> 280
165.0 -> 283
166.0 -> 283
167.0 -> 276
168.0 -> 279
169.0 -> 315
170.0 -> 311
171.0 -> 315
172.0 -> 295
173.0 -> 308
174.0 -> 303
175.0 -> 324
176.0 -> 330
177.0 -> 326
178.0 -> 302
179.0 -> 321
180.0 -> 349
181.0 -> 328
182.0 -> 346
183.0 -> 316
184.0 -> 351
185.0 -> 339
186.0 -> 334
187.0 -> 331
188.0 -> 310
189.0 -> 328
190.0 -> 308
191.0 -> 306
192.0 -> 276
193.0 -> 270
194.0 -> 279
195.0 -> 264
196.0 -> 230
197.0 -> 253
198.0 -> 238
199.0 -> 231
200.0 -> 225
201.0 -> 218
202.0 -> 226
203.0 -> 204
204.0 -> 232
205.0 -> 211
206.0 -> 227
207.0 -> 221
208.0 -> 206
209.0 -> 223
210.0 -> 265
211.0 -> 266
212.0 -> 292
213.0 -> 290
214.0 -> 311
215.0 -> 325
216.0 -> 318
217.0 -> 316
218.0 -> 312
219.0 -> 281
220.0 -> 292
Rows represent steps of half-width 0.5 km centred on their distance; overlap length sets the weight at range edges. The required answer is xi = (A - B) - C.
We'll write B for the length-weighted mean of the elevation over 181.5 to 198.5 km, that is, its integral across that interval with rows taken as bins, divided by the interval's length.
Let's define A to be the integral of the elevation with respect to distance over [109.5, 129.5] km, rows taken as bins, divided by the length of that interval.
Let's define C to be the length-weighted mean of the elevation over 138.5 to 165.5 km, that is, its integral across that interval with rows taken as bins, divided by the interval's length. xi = -319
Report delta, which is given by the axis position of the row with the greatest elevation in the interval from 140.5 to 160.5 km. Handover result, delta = 158.0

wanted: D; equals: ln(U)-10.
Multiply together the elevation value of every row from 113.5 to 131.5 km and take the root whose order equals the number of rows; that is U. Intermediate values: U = 268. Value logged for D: -4.41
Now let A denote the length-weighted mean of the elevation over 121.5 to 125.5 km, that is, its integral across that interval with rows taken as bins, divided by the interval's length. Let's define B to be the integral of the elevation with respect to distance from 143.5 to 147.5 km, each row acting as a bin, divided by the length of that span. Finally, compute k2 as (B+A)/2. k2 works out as 269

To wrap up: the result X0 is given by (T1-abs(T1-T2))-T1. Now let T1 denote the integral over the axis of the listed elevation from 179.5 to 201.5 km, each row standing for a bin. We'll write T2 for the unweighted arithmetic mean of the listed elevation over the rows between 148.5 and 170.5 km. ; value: -6141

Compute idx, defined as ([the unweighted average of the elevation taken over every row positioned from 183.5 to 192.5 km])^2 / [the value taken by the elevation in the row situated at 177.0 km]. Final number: 315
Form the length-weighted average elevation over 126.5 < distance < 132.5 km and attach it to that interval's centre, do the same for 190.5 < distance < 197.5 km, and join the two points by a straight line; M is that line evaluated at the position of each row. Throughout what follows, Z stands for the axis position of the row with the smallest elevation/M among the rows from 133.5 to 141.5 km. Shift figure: 136.0 km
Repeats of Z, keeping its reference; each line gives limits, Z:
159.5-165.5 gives 164.0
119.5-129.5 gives 121.0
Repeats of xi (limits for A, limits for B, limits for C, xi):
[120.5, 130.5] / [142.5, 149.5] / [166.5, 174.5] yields -307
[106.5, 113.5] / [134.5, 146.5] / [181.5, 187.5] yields -352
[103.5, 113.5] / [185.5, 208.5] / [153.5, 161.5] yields -284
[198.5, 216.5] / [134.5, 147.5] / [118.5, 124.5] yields -294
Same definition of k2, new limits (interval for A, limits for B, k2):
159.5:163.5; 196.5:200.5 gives 267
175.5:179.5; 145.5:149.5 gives 299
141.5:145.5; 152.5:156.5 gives 277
